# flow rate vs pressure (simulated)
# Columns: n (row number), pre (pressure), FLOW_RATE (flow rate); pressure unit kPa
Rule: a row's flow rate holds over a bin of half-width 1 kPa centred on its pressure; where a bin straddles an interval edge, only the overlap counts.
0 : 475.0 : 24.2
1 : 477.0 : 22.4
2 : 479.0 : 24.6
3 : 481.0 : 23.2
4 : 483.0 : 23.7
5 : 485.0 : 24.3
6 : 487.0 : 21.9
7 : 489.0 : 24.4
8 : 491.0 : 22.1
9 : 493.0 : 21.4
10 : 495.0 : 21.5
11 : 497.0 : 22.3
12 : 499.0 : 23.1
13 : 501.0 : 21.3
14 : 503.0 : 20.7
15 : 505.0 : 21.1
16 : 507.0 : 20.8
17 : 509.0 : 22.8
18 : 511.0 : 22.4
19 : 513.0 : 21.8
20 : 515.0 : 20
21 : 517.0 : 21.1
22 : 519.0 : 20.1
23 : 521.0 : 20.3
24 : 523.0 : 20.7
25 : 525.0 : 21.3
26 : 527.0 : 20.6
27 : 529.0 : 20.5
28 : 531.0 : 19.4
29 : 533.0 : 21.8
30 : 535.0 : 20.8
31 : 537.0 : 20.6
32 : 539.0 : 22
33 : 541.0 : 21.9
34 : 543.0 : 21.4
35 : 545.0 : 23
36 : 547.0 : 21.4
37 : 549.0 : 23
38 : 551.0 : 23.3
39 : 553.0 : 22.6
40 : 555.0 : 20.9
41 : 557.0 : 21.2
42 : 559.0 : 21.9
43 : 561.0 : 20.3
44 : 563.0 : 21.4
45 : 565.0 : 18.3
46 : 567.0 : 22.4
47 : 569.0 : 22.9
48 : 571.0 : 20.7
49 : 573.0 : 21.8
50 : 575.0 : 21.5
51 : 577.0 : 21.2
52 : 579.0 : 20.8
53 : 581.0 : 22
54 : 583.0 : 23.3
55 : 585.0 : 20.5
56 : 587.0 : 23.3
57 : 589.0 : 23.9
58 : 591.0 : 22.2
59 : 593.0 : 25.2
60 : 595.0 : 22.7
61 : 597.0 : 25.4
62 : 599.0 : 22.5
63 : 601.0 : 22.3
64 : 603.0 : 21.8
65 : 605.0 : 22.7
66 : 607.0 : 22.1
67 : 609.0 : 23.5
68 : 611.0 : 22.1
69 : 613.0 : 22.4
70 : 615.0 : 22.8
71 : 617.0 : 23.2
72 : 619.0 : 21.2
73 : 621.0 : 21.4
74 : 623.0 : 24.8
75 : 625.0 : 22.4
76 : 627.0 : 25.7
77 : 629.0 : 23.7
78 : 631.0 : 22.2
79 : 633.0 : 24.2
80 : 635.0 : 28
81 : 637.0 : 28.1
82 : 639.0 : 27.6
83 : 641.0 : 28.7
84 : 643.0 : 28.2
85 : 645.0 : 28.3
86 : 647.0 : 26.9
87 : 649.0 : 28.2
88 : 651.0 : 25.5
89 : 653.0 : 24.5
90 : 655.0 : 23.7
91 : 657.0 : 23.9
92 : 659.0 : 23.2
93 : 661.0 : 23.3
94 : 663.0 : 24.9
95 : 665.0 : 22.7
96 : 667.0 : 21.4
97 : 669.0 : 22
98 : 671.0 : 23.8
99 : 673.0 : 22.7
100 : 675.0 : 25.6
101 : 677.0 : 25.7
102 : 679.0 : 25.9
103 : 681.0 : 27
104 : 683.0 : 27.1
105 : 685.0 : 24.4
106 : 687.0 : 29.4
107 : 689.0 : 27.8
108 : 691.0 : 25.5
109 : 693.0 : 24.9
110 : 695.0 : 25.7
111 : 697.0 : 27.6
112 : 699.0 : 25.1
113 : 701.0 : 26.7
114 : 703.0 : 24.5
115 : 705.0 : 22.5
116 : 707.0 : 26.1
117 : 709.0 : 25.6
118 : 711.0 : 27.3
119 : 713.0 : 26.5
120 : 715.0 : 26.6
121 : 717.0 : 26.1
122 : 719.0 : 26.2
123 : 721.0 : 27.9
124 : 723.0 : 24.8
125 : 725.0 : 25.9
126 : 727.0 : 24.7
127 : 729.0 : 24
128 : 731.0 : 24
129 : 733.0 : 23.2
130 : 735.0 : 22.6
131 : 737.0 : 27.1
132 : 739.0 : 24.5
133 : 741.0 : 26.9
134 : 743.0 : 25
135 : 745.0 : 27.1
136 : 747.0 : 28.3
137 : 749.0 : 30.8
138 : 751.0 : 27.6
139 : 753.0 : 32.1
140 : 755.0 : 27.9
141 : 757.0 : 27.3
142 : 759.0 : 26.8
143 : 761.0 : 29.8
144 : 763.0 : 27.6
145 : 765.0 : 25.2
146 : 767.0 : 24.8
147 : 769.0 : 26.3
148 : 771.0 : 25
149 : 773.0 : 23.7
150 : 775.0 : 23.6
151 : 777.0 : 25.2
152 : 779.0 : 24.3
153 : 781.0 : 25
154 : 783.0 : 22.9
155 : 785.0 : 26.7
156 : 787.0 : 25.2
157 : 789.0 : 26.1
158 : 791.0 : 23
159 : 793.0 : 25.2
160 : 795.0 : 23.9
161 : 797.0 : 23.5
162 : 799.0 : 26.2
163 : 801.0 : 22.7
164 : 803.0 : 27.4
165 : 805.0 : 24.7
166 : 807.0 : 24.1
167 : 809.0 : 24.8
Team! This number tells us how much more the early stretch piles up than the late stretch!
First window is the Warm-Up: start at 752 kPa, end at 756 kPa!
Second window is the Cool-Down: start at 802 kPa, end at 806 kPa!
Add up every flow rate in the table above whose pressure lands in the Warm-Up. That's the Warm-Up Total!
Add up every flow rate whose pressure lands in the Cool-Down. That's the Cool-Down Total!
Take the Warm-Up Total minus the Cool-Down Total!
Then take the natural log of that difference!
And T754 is 2.1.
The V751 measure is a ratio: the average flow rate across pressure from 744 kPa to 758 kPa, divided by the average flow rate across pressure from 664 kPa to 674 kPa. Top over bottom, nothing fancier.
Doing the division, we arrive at 1.28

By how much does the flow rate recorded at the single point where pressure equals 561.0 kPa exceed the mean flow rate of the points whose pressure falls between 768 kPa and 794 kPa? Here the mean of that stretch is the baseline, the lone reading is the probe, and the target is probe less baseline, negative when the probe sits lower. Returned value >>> -4.5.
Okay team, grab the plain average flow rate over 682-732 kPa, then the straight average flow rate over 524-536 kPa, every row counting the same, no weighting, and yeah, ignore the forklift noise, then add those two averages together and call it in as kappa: 46.6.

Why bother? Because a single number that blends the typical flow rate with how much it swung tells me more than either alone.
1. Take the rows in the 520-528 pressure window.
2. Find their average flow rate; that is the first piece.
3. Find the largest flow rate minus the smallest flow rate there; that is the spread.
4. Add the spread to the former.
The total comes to 21.7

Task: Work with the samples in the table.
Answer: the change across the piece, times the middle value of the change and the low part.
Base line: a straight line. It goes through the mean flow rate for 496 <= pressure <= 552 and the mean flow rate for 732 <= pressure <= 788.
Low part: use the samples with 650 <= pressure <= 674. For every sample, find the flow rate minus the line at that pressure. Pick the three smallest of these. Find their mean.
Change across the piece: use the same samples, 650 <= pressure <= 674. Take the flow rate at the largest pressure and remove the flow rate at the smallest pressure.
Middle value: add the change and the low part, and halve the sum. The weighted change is 7.2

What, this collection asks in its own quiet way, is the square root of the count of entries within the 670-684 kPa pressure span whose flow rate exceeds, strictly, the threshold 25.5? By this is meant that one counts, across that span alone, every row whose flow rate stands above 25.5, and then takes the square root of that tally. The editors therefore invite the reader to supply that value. 2.2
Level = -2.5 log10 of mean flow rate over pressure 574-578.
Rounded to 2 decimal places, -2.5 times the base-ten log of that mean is -3.32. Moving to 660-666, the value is -3.43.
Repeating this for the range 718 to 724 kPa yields -3.55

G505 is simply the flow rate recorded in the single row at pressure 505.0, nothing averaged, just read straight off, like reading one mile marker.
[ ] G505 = 21.1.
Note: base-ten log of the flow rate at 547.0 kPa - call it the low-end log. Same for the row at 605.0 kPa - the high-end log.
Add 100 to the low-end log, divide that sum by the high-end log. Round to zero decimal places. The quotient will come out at 75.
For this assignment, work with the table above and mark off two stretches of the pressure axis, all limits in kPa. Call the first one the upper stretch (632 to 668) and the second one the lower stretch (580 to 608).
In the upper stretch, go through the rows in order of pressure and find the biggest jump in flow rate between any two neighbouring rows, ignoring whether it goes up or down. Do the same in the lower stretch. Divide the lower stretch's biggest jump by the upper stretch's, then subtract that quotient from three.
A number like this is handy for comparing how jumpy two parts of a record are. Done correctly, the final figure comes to 2.21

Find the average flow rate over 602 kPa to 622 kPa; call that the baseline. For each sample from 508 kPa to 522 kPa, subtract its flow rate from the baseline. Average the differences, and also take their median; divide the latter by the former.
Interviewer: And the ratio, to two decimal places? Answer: 1.10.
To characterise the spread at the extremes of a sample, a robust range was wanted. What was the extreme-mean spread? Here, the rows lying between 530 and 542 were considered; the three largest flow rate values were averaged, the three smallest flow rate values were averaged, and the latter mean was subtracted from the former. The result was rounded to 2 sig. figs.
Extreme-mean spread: 1.6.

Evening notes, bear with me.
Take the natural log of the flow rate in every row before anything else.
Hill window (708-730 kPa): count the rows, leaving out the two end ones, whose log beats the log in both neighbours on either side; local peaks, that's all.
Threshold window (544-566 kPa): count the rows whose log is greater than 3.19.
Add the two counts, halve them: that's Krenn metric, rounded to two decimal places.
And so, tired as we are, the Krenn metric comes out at 2.00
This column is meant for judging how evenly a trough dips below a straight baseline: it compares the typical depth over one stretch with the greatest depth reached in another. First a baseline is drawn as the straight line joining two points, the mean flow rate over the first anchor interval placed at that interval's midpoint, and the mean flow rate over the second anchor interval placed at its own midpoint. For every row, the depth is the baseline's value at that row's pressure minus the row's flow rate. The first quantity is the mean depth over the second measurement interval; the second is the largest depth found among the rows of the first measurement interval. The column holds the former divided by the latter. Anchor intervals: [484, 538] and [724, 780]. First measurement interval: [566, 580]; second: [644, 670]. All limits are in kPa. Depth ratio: -0.11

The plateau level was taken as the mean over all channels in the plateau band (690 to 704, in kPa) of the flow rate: 25.7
